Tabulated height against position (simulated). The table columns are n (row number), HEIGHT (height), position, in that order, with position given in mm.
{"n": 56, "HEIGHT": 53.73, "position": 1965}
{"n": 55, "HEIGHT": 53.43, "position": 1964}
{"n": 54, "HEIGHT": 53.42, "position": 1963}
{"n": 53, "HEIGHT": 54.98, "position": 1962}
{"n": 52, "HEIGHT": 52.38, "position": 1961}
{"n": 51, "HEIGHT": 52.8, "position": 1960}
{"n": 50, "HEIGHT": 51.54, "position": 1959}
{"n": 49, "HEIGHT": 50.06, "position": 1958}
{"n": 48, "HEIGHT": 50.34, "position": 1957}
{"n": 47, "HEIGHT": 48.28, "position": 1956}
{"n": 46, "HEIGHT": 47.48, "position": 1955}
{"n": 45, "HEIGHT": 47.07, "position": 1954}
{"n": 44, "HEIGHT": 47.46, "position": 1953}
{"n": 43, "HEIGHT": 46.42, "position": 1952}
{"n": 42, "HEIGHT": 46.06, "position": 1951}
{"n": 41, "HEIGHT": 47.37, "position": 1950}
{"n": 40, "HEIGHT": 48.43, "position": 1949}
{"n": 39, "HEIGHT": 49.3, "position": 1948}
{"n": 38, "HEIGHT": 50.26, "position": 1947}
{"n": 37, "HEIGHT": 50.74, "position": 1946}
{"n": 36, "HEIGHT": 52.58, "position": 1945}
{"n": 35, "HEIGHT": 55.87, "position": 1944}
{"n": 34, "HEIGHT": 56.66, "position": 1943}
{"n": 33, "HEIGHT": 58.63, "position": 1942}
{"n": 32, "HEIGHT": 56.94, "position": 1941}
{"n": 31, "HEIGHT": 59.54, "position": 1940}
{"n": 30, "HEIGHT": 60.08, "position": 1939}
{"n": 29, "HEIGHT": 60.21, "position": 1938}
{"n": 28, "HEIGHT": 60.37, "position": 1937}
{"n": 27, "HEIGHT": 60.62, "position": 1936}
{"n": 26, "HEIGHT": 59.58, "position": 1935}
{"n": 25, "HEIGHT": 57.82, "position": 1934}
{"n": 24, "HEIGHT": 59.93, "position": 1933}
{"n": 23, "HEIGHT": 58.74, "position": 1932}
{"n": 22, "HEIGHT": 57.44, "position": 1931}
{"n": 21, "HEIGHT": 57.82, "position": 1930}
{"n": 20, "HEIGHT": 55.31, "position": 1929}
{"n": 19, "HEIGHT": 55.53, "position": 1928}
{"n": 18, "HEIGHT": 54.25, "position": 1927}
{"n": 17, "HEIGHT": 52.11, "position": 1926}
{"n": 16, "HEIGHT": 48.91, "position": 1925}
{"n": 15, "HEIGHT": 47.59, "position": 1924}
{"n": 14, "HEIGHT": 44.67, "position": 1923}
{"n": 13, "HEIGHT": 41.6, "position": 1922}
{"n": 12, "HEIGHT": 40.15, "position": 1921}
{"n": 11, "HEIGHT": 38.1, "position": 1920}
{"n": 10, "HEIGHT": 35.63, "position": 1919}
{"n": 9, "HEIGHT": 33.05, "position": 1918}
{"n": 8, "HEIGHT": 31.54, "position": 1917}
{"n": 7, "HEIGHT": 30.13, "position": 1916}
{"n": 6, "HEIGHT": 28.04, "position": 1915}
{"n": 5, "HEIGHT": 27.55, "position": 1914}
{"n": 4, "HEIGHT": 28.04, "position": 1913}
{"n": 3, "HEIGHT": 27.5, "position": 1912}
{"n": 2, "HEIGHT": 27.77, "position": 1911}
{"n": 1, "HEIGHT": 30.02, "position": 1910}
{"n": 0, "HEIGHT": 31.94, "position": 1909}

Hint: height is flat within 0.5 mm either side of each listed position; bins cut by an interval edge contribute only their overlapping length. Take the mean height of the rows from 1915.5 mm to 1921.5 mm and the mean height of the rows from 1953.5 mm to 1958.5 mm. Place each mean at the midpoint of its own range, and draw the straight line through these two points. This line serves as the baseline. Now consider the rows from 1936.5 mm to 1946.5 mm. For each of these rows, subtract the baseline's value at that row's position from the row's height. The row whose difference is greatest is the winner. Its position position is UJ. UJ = 1937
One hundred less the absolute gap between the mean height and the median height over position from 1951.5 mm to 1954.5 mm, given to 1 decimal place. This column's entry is 99.9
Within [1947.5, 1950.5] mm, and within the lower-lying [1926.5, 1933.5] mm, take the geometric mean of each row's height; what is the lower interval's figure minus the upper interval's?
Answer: 9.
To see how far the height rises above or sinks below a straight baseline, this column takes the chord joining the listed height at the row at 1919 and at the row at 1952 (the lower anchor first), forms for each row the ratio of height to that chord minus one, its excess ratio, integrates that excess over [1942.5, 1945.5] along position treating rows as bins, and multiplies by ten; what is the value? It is 8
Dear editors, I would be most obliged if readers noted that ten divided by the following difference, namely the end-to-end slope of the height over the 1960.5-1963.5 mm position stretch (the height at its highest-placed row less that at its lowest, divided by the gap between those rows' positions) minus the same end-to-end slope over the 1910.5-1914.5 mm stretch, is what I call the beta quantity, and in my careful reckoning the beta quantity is 17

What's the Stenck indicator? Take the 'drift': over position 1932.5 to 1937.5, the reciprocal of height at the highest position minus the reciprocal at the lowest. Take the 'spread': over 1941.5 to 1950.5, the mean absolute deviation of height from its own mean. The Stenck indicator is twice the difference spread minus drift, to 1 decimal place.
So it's 6.6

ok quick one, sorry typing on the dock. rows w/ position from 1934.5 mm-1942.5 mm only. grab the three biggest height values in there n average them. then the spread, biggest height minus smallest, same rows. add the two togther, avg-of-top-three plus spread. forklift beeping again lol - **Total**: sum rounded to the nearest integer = 64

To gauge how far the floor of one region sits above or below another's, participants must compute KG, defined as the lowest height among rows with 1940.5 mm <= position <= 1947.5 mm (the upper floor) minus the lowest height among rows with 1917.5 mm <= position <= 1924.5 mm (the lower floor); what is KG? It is 17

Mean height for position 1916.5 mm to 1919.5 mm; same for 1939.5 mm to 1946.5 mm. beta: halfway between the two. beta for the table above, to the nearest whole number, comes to 45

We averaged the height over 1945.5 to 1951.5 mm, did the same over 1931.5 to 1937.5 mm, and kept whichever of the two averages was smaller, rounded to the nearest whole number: 49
